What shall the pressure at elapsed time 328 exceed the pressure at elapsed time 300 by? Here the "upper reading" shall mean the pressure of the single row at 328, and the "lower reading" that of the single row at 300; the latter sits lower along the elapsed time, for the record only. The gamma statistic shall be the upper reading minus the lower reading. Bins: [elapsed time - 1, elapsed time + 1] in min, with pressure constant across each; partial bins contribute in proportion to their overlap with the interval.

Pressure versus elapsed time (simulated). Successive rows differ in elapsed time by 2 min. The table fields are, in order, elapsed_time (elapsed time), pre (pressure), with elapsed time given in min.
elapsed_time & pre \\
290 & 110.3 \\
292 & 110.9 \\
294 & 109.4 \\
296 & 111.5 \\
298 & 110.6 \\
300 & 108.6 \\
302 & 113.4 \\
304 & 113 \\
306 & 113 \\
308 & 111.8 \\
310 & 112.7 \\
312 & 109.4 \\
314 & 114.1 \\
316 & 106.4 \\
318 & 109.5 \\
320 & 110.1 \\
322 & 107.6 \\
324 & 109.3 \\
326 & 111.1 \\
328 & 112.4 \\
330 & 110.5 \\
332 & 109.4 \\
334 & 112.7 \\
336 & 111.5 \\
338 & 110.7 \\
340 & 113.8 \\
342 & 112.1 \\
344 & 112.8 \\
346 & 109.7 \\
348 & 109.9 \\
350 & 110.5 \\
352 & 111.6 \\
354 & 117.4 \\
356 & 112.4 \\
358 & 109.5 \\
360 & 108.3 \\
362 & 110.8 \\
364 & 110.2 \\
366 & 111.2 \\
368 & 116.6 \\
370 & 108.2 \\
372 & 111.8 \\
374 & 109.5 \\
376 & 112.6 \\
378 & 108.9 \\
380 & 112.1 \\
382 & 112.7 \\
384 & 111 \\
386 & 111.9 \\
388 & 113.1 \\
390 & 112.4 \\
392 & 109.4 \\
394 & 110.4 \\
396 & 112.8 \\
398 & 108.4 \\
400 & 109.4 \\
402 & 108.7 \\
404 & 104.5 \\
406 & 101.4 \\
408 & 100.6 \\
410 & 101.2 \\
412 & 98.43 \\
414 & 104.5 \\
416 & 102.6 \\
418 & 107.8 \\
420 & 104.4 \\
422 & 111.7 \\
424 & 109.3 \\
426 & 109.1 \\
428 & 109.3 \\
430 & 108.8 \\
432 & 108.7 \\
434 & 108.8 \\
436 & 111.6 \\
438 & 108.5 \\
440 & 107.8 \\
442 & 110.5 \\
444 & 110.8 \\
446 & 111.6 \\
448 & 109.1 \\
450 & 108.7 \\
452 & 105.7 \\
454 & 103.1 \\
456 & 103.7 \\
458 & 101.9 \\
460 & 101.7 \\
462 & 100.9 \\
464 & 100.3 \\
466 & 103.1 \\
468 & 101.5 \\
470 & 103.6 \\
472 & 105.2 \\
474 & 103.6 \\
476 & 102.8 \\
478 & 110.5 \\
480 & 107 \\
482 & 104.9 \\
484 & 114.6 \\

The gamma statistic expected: 4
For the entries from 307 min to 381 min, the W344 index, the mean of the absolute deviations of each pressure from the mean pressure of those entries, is 1.7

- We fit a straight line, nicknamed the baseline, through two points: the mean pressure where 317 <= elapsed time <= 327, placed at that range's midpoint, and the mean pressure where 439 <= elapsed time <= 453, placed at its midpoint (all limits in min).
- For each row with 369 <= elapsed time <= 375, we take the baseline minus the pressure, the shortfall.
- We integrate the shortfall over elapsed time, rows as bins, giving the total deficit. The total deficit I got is -3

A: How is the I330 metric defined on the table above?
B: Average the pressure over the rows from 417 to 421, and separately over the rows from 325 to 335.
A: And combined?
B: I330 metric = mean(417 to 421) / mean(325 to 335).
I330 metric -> 0.95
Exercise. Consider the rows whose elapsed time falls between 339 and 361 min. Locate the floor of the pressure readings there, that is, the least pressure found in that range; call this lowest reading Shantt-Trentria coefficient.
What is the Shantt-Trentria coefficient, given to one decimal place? 108.3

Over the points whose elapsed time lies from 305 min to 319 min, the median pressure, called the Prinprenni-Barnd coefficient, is 112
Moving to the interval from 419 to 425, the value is 109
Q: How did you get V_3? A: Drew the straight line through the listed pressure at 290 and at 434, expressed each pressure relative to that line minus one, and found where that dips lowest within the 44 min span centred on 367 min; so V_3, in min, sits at 360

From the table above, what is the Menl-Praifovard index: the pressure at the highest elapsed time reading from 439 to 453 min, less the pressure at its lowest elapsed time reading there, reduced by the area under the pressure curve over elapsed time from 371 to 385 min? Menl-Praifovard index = -1559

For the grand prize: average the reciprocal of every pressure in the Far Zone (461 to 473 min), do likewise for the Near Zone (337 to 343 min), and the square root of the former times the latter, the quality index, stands 0.0093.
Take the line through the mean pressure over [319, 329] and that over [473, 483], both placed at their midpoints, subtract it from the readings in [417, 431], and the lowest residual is -3.0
